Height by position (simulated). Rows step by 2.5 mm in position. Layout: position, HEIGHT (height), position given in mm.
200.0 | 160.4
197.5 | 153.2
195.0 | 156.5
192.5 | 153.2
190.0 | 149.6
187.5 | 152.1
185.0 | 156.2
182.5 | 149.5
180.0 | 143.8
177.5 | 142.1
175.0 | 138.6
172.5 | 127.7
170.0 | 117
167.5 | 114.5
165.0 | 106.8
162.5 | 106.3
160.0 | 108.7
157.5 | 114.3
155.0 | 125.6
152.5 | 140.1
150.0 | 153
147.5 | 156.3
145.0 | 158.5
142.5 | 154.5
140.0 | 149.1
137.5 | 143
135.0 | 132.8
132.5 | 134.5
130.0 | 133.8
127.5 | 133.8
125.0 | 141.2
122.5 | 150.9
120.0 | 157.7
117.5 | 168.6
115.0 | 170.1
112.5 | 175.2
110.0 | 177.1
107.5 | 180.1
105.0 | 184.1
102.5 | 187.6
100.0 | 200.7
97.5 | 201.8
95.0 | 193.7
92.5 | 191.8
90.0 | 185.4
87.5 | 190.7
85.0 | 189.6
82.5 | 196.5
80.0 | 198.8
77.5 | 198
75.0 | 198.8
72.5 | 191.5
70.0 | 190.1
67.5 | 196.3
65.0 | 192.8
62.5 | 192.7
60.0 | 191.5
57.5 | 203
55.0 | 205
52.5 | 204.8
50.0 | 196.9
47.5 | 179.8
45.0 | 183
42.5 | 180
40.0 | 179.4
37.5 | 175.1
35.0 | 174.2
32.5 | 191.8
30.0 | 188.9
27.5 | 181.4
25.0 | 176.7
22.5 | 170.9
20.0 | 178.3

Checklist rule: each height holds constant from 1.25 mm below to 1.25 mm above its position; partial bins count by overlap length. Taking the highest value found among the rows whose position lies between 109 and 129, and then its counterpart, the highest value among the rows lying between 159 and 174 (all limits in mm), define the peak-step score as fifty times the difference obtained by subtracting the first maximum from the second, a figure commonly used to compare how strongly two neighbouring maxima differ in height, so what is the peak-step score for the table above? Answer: -2470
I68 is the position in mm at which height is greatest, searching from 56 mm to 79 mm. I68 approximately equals 57.5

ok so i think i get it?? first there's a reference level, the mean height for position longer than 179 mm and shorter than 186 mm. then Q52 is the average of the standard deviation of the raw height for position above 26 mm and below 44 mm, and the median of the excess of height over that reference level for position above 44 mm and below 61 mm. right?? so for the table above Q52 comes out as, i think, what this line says 27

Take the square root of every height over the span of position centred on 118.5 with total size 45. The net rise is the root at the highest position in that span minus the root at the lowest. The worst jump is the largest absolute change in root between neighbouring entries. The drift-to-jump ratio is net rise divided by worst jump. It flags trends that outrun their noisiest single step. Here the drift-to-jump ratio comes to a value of -4.2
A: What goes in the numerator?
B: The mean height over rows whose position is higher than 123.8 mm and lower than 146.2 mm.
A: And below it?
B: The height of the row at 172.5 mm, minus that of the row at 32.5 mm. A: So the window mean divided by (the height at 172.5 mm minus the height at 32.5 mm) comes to -2.2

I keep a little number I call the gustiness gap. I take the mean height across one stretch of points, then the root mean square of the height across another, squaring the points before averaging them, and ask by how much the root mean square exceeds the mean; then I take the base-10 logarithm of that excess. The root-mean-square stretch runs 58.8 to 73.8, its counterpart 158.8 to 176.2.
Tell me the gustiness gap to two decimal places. 1.88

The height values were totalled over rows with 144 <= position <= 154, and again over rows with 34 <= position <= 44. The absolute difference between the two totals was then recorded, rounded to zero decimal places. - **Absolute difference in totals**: 101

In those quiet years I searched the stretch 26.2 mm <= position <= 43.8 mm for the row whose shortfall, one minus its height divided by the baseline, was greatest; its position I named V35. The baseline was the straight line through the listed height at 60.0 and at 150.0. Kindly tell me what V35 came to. 35.0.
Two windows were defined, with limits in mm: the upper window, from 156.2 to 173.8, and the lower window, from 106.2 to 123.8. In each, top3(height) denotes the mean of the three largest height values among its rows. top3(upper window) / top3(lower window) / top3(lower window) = 0.0038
